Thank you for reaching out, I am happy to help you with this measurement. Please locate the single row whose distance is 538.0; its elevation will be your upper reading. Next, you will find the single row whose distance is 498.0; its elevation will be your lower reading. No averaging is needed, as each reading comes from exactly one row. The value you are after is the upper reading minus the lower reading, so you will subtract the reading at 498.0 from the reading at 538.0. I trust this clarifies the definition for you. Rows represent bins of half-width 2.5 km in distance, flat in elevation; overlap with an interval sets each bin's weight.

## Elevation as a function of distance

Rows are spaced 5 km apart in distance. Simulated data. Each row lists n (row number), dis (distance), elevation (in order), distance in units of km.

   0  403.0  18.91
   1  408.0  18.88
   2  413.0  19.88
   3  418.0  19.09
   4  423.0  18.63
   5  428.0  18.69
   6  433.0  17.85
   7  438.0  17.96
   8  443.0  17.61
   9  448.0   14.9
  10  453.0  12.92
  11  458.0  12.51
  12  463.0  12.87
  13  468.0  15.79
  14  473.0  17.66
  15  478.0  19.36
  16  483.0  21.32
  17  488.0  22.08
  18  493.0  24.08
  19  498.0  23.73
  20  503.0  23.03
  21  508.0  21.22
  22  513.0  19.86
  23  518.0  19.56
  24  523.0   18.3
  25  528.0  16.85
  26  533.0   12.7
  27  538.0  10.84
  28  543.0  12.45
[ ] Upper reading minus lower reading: -13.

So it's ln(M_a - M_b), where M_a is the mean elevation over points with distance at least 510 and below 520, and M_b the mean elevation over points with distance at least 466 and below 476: 1.1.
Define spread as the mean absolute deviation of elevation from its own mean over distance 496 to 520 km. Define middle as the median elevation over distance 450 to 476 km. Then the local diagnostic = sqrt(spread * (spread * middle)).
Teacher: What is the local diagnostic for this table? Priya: 5.5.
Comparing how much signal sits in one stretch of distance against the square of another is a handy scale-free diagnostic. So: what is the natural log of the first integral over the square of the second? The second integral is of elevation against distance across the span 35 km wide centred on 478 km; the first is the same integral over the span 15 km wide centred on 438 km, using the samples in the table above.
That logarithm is -7.4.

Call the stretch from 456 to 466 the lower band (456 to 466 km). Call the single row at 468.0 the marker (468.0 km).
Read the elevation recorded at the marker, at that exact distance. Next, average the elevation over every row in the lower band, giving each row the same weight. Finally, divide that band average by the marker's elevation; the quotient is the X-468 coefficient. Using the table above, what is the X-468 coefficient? 0.8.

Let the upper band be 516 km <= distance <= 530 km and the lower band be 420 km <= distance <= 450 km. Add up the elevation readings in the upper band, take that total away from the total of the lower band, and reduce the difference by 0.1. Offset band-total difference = 51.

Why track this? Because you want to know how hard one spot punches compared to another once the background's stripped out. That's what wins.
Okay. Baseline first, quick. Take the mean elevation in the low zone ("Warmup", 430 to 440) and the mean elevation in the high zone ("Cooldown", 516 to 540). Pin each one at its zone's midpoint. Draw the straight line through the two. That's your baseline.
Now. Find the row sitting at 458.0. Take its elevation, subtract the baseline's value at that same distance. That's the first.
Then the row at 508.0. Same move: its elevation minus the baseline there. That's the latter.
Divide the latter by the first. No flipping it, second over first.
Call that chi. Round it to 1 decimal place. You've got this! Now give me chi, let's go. -1.0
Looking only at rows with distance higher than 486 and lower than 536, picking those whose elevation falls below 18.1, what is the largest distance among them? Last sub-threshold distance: 533.0 km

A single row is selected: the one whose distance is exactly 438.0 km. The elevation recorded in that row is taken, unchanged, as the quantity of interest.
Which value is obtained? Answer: 17.96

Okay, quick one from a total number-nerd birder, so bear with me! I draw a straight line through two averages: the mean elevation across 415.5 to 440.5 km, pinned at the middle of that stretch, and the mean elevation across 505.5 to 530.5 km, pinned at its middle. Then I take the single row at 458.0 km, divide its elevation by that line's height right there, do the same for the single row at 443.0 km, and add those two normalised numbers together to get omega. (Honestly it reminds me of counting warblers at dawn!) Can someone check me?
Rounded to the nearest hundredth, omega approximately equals 1.62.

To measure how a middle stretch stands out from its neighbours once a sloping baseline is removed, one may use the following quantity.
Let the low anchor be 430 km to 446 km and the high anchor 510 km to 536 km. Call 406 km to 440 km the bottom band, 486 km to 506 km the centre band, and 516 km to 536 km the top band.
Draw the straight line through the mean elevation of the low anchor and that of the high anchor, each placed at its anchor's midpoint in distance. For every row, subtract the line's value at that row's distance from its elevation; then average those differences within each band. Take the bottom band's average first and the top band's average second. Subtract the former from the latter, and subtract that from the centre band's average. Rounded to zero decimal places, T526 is 7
